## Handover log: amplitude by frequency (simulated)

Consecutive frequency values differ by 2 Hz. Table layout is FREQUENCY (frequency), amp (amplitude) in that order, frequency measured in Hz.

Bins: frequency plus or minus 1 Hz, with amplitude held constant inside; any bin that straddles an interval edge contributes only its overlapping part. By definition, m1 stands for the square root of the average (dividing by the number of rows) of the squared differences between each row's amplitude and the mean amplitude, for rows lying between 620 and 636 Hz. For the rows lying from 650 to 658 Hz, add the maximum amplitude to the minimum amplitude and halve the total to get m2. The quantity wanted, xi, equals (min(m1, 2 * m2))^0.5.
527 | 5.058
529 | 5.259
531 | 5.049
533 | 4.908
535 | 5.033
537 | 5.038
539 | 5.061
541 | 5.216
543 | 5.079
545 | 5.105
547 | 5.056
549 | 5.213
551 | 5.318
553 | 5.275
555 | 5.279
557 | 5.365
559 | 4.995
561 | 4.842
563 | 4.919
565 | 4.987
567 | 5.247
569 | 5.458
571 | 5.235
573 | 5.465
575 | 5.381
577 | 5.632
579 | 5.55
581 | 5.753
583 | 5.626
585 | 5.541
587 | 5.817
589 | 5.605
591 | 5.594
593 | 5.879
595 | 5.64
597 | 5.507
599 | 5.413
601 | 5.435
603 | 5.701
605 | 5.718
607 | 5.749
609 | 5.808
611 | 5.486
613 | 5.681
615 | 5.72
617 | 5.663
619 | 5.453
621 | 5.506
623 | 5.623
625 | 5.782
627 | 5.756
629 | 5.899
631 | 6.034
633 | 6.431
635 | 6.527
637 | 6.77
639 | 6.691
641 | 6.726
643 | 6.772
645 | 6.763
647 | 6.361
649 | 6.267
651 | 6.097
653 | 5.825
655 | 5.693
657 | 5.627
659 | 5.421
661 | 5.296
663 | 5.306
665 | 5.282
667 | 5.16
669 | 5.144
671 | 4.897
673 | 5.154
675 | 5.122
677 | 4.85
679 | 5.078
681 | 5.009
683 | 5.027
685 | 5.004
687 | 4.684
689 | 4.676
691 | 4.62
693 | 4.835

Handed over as 0.59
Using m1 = 0.34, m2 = 5.9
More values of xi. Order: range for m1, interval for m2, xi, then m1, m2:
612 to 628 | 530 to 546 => 0.33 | 0.11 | 5.1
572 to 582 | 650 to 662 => 0.36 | 0.13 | 5.7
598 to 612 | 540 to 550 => 0.39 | 0.15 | 5.1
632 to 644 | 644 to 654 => 0.36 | 0.13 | 6.3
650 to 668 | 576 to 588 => 0.54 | 0.29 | 5.7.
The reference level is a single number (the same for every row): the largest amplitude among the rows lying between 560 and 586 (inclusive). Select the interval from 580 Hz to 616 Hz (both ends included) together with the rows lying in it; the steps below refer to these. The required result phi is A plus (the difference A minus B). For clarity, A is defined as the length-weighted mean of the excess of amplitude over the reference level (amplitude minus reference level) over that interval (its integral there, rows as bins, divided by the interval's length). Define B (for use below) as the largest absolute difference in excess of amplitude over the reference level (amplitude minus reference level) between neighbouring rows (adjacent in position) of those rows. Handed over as -0.5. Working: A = -0.10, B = 0.32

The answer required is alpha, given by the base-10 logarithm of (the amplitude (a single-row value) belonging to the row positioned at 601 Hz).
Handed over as 0.74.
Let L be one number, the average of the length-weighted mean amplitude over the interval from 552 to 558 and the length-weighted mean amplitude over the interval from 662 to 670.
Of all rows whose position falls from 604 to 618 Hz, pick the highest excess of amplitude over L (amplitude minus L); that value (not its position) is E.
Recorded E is 0.5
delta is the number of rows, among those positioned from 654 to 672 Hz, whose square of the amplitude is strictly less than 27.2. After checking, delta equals 3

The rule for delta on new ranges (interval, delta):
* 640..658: 0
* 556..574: 4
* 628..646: 0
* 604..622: 0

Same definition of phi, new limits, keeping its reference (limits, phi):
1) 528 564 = -1.7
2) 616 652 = 0.4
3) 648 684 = -1.1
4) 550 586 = -1.2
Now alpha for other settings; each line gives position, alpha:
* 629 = 0.77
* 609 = 0.76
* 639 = 0.83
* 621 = 0.74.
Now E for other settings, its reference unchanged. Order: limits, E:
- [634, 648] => 1.5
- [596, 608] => 0.5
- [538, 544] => 0.0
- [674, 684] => -0.1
